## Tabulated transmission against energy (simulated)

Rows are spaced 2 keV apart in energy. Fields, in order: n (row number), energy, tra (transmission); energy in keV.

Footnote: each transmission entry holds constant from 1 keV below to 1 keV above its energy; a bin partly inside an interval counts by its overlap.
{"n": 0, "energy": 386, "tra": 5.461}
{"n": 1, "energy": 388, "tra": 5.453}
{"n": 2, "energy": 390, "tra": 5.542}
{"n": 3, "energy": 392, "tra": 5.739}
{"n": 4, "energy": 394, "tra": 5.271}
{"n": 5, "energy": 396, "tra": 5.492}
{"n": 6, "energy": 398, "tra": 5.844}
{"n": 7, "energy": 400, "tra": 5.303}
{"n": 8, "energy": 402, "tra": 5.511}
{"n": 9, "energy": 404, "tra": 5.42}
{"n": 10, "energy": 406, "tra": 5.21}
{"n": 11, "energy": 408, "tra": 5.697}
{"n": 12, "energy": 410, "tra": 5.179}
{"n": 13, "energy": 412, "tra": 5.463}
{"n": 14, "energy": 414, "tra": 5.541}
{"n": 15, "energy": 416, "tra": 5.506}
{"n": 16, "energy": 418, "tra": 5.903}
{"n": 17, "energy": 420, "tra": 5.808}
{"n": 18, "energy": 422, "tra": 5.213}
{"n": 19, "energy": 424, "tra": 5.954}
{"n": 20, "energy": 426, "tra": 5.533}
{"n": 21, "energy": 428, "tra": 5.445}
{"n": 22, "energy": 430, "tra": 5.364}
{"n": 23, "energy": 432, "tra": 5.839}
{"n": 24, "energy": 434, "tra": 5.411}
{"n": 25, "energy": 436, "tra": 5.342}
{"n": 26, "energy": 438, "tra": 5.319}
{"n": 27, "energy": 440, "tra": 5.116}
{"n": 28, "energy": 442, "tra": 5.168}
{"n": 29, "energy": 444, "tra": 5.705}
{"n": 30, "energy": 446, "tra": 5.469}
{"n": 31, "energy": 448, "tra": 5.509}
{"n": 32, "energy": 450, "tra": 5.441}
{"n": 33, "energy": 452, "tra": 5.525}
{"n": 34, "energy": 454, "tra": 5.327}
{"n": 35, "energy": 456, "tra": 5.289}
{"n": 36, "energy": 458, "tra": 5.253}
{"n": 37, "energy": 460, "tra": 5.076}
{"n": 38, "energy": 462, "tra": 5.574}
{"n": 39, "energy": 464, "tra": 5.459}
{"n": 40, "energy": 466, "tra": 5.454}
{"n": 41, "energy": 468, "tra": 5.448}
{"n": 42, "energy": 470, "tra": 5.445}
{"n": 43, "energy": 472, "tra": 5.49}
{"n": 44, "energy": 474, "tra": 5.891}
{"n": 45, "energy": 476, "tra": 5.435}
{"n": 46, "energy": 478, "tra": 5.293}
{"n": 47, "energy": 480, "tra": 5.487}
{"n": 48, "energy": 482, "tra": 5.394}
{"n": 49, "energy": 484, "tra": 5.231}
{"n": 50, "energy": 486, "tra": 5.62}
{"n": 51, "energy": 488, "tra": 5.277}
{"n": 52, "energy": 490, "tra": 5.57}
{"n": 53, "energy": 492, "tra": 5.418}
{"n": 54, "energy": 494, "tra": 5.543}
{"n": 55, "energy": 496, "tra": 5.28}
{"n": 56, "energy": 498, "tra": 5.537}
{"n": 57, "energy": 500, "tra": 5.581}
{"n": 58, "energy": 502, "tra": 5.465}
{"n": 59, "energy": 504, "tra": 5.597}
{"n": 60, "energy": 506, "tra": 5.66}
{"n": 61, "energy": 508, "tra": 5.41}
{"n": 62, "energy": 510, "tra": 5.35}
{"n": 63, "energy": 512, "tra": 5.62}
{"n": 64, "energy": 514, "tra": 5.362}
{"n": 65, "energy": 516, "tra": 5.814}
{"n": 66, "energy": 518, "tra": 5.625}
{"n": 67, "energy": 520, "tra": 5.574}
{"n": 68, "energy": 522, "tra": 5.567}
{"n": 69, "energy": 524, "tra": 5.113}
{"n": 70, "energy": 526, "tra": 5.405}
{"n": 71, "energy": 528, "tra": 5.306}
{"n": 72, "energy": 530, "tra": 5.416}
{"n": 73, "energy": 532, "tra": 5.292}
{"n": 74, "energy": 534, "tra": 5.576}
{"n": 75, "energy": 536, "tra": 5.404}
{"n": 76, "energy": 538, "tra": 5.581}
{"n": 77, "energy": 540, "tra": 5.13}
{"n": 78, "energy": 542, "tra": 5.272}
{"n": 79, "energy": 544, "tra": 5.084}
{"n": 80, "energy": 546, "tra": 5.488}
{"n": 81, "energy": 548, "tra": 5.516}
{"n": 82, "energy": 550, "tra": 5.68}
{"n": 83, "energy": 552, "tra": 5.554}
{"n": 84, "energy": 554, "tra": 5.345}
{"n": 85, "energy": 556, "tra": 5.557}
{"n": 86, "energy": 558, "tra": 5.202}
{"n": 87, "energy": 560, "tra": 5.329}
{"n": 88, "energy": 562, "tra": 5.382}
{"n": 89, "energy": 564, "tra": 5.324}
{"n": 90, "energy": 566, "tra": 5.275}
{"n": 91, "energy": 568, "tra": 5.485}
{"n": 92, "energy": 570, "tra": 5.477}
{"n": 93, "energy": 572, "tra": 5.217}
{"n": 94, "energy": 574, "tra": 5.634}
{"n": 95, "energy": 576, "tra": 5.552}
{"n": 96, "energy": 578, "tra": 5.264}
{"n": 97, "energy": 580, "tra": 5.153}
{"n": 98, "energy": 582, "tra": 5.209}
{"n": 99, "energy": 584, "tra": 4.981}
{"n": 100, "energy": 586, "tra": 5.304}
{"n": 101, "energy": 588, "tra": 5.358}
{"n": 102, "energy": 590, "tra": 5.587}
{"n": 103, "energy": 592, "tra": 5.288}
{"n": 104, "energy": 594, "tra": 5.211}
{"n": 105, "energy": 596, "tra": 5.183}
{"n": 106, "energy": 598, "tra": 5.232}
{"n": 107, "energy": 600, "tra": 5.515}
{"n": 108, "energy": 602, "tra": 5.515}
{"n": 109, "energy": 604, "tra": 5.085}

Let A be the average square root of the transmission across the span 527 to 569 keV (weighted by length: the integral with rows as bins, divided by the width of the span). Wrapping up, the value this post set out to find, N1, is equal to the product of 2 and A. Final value 4.64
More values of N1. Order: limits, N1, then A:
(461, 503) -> 4.68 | 2.339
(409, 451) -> 4.68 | 2.342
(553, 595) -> 4.62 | 2.311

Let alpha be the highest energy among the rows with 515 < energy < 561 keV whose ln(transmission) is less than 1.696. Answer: 560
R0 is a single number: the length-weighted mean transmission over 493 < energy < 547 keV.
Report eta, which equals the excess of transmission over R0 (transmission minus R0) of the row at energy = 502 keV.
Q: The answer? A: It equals 0.02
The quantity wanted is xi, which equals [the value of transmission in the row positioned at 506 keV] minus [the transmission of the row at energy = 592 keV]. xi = 0.37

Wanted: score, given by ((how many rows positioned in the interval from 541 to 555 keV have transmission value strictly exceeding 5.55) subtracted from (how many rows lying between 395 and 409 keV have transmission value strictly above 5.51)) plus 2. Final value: 3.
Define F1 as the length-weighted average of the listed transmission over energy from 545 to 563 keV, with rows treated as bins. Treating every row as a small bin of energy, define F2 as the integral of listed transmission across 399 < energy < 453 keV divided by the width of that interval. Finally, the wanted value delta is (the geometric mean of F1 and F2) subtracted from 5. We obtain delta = -0.464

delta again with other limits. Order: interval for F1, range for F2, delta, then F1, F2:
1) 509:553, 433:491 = -0.428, 5.44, 5.41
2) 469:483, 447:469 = -0.443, 5.49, 5.40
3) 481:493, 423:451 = -0.445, 5.42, 5.47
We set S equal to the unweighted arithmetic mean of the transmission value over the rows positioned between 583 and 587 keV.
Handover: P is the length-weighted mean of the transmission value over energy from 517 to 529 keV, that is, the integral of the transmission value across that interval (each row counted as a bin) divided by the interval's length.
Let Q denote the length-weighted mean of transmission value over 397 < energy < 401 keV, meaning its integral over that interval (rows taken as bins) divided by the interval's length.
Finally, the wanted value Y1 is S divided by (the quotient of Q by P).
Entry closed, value 5.0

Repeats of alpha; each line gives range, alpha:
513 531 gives 530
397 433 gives 430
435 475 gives 470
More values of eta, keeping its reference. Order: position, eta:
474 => 0.44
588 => -0.09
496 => -0.17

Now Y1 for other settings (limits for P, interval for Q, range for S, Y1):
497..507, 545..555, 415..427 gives 5.7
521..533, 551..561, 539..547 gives 5.2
